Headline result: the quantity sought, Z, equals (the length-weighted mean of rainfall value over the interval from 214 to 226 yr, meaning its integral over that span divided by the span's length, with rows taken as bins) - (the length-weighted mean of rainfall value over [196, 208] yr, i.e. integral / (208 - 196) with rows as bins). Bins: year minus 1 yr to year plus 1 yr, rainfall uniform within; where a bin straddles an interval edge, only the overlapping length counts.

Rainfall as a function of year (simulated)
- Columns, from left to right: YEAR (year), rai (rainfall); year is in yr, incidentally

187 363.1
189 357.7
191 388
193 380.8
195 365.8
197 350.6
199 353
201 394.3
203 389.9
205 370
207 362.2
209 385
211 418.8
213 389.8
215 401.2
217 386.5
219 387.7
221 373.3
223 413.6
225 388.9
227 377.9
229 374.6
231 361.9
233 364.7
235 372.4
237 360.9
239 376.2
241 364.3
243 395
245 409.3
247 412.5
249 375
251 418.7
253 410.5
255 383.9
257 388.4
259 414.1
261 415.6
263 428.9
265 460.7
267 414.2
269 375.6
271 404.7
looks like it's 22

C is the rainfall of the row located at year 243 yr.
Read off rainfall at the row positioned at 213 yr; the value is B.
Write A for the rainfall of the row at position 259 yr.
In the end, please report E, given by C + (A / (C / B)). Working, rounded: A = 414.1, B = 389.8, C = 395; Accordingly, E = 804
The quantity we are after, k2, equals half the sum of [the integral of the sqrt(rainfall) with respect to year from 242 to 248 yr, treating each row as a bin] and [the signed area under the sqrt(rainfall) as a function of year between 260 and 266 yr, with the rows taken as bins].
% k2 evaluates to 123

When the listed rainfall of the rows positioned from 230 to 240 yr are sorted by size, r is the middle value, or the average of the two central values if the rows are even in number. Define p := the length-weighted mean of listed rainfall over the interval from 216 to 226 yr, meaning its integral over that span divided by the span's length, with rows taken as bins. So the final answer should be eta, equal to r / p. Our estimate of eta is 0.94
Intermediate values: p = 390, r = 365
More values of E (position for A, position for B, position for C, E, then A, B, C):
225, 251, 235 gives 810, 388.9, 418.7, 372.4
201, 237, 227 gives 754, 394.3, 360.9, 377.9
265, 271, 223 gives 864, 460.7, 404.7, 413.6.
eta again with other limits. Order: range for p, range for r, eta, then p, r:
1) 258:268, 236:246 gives 0.88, 427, 376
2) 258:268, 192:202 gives 0.86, 427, 366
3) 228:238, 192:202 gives 1.00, 367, 366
